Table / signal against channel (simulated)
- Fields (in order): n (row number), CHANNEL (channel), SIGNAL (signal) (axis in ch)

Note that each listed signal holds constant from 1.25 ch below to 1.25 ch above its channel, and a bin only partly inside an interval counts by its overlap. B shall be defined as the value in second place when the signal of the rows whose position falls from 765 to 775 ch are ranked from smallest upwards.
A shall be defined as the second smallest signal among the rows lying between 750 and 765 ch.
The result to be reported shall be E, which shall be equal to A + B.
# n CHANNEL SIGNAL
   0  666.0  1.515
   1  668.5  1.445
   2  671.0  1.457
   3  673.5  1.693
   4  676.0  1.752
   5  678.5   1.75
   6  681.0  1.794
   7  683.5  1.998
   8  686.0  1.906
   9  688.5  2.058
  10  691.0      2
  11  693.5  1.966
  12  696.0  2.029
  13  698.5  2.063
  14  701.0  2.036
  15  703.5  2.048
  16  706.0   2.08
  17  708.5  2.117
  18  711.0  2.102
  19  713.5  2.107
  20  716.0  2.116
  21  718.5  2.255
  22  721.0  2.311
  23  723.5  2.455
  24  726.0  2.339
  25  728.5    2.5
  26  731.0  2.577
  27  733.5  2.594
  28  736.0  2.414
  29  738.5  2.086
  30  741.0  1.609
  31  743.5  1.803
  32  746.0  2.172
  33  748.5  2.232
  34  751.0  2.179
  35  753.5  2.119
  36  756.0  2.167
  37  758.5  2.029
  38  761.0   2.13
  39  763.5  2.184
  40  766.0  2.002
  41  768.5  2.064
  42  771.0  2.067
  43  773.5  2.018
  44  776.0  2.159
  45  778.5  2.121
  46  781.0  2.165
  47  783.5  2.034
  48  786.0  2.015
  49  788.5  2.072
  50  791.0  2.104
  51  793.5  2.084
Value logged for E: 4.1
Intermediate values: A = 2.119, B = 2.018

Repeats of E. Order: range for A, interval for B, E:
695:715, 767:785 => 4.1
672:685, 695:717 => 3.8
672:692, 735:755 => 3.6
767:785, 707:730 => 4.1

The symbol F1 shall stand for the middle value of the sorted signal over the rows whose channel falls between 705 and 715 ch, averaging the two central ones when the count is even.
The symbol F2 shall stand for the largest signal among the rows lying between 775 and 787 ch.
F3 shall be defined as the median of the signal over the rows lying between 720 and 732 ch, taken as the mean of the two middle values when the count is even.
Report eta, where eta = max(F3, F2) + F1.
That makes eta 4.56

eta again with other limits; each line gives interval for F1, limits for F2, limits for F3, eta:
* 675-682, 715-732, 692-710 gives 4.33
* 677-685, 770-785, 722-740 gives 4.25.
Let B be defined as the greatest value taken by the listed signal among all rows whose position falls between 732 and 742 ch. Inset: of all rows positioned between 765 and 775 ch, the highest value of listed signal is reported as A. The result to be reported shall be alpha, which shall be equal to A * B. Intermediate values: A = 2.067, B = 2.594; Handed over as 5.4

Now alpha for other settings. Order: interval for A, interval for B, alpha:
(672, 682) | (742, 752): 4.0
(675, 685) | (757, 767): 4.4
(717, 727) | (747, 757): 5.5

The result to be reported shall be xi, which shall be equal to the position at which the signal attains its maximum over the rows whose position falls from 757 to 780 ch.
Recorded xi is 763.5 ch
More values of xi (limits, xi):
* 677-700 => 698.5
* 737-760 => 748.5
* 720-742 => 733.5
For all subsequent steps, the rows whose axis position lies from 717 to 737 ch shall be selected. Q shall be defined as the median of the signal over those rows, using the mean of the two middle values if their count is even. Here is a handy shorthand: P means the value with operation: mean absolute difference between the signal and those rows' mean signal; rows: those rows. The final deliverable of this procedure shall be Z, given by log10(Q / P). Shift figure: 1.38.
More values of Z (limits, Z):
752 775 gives 1.56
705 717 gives 2.29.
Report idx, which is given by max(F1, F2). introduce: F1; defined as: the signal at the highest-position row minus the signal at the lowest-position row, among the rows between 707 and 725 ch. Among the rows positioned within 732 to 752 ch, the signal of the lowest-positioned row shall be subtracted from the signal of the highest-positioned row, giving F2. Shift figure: 0.338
